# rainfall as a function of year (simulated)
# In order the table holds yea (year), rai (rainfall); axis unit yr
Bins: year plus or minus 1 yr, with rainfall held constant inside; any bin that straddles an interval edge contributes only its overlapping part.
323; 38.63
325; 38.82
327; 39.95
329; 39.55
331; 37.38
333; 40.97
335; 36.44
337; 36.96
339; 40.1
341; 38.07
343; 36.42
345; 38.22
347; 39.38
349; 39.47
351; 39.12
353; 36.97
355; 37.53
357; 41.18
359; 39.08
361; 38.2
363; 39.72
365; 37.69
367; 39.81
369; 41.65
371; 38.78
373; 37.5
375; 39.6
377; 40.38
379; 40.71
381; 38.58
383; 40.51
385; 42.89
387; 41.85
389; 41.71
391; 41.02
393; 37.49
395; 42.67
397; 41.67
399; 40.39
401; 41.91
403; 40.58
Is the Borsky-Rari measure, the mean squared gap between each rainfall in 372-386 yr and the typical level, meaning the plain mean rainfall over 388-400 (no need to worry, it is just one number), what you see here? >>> 3.2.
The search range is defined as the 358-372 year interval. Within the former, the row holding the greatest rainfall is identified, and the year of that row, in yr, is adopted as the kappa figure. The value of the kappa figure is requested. 369 yr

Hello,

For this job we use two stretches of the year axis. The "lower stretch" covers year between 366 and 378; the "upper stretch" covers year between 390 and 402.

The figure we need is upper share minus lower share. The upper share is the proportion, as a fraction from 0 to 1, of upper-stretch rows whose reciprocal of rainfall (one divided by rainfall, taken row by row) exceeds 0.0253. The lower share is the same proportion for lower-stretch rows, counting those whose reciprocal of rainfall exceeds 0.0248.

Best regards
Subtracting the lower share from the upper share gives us -0.50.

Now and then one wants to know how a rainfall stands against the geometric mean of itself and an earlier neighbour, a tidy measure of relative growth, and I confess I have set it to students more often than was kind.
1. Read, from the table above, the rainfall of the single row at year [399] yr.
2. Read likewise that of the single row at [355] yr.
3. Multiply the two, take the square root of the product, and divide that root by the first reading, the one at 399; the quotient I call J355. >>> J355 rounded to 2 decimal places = 0.96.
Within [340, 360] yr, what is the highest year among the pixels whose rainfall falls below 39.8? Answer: 359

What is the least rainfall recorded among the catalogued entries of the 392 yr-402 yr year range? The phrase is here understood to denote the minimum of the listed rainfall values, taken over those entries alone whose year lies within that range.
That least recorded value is 37.49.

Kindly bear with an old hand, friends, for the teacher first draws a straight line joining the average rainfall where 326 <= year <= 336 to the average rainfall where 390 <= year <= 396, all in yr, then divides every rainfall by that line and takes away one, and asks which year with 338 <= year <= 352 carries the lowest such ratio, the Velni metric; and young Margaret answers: 343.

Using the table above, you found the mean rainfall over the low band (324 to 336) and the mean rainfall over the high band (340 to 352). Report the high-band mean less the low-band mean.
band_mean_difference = -0.4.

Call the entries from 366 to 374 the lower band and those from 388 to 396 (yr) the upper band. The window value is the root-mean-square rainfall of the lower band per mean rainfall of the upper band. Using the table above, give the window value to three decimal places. 0.969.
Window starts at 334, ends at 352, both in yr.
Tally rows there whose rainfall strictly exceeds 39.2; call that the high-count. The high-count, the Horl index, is 3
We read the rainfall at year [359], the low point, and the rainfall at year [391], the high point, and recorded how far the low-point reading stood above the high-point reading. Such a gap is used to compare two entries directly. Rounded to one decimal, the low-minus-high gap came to -1.9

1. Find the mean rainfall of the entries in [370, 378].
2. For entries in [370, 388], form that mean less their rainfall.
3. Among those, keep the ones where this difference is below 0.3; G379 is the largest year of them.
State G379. 387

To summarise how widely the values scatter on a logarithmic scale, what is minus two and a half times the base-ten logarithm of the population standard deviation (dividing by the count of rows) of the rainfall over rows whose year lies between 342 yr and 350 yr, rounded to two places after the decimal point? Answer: -0.23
